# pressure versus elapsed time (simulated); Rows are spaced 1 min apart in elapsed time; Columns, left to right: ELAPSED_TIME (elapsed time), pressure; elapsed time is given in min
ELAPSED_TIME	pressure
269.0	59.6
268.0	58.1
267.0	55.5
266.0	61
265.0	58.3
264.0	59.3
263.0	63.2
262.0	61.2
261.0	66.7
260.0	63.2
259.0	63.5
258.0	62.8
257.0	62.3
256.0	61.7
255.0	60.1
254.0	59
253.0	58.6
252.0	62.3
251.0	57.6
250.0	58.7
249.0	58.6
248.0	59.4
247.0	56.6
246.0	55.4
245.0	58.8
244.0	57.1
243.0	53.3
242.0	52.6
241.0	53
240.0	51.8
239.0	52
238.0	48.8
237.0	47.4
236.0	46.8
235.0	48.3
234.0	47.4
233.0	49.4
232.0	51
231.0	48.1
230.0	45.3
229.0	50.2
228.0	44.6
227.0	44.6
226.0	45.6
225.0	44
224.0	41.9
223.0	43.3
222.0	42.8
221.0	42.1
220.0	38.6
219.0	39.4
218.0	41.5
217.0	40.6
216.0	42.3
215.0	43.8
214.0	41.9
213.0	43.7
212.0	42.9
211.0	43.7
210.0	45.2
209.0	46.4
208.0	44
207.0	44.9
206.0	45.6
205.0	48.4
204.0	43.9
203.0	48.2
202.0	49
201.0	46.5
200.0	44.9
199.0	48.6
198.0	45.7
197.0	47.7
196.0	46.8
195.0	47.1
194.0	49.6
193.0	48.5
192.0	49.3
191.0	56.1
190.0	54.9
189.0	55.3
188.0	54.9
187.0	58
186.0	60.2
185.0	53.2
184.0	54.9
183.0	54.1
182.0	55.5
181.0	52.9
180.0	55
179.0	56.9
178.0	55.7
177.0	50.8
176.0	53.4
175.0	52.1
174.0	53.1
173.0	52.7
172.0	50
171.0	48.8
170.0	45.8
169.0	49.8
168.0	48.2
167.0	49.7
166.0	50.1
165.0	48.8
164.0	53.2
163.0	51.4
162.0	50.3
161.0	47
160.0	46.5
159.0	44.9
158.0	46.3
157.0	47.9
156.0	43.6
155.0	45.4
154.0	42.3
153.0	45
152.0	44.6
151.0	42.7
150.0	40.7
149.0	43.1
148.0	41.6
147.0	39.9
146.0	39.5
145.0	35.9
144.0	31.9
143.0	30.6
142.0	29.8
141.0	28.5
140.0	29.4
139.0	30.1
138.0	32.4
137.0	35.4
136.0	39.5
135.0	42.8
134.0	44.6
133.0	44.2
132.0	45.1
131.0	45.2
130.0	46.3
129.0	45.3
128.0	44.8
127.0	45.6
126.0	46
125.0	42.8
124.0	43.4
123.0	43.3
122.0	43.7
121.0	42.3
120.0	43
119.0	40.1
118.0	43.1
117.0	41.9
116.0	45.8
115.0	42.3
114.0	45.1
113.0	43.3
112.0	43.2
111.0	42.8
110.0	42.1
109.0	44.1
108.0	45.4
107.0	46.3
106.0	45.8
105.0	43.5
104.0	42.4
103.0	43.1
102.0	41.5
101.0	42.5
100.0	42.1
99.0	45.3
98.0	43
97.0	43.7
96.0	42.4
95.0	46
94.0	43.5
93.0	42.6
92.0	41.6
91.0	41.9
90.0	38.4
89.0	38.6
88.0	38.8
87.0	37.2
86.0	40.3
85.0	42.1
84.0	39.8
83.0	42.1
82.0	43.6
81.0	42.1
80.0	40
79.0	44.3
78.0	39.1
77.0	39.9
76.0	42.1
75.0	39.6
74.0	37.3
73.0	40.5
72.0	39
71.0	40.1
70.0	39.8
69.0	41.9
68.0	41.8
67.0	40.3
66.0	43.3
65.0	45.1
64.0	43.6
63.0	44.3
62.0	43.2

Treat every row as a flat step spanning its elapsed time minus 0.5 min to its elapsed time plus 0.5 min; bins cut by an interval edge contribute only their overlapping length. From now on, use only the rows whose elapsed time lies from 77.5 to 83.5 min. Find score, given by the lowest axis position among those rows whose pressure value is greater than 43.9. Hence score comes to 79.0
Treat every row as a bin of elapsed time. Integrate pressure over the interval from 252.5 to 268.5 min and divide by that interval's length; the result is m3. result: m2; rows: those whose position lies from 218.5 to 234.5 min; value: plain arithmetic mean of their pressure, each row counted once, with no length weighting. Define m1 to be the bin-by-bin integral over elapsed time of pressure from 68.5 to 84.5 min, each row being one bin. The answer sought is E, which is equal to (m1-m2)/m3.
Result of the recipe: 10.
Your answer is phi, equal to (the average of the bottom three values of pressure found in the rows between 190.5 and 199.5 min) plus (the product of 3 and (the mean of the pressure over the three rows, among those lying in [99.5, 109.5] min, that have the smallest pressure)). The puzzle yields 173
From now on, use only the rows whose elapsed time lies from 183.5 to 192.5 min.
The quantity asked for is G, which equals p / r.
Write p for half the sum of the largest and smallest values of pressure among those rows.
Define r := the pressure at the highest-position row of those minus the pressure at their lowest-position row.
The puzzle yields -10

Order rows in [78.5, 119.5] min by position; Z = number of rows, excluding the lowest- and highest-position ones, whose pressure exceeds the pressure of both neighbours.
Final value 13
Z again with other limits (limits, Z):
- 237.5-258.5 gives 6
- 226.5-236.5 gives 3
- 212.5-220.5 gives 2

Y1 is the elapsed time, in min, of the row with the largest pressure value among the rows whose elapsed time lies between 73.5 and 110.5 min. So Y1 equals 107.0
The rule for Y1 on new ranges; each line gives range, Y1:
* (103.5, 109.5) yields 107.0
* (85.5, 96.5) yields 95.0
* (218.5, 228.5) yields 226.0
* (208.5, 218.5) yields 209.0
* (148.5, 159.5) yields 157.0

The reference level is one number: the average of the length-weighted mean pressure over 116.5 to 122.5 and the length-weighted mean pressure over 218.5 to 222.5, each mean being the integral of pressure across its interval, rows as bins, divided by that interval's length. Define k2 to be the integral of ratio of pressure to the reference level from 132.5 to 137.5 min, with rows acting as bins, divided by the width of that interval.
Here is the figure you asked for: 0.99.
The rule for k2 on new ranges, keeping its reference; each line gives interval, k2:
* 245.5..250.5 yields 1.39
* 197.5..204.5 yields 1.12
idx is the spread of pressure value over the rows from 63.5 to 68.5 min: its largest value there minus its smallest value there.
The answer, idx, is 5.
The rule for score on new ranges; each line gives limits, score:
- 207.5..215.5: 208.0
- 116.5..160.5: 126.0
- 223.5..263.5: 225.0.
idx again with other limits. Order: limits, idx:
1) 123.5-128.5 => 3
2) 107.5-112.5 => 3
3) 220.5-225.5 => 2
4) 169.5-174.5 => 7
